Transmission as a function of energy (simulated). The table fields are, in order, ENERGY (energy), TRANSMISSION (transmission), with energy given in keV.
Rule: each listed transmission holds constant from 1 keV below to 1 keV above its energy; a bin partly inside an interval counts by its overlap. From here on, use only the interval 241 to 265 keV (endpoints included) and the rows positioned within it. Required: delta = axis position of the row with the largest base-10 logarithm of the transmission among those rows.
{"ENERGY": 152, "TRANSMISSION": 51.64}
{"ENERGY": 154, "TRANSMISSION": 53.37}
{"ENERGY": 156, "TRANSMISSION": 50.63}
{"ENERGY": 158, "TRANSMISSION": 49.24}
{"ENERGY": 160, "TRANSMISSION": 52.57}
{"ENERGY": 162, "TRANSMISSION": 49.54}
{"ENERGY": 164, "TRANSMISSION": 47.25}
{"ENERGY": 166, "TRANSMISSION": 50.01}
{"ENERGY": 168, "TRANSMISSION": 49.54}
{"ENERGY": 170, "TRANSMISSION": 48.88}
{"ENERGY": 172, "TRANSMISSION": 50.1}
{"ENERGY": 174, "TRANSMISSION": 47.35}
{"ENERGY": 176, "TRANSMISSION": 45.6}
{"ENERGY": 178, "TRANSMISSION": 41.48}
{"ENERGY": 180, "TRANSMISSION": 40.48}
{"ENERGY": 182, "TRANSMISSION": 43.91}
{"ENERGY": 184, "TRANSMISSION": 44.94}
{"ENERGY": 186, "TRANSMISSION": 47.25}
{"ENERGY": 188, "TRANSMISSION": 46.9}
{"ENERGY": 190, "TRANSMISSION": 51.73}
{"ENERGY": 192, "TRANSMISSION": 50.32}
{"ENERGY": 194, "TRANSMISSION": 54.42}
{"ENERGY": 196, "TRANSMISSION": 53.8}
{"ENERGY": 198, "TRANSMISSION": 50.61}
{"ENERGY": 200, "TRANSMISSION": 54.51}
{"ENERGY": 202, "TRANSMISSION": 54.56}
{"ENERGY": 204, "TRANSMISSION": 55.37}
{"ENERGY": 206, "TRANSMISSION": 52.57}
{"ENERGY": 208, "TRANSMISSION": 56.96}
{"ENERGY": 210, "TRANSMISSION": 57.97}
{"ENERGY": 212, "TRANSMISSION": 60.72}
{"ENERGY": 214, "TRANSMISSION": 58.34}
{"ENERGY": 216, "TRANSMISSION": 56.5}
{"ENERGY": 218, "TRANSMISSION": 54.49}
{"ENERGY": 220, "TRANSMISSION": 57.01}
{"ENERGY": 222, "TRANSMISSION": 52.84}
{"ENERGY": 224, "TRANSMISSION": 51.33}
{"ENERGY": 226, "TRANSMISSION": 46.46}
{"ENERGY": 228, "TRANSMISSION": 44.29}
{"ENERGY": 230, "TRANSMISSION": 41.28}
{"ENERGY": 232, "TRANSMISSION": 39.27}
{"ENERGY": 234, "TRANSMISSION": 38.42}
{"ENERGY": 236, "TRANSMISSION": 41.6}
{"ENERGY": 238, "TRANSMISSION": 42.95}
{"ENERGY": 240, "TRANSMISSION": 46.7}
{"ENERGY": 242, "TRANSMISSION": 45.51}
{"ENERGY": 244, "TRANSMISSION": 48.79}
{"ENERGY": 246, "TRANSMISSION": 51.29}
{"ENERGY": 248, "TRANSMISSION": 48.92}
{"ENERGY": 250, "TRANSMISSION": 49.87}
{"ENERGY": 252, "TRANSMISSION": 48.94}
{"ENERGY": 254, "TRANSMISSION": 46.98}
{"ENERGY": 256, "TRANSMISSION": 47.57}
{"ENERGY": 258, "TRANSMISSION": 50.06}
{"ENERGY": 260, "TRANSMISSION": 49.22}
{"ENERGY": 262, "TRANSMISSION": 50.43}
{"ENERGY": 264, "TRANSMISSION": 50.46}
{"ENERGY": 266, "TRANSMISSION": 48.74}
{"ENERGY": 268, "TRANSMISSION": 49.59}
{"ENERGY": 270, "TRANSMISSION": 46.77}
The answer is 246 keV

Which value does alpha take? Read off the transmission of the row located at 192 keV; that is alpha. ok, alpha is 50.32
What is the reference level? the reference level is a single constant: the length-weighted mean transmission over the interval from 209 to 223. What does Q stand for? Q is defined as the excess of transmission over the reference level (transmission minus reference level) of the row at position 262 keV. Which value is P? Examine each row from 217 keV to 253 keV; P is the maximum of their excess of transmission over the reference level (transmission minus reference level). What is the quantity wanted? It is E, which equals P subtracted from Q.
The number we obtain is -6.6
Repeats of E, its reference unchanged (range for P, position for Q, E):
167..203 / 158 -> -5.3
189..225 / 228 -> -16.4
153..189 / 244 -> -4.6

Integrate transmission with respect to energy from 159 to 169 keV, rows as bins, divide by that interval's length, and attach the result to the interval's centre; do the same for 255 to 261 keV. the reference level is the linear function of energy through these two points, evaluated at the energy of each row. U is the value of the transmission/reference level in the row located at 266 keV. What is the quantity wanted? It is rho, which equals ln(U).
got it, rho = 0.00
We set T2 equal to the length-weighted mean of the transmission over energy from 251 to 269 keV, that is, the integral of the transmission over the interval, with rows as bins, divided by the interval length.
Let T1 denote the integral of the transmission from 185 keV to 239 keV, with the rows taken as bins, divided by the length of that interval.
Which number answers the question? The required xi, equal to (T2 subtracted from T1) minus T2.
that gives -47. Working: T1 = 50.8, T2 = 49.1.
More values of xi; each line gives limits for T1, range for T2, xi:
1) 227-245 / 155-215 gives -58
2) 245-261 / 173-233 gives -52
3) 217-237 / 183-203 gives -55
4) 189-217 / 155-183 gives -40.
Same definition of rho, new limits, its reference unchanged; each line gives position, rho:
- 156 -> 0.02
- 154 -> 0.07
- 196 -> 0.08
